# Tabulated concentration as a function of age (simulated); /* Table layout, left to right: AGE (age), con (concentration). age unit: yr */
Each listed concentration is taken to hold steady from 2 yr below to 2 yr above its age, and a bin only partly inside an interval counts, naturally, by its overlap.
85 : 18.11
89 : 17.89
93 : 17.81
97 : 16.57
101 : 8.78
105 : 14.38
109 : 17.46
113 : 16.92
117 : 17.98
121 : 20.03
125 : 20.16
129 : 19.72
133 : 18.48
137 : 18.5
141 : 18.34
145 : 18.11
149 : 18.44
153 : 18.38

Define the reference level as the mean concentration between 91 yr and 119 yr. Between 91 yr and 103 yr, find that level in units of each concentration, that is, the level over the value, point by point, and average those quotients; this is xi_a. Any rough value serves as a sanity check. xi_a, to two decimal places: 1.21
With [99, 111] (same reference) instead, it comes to 1.26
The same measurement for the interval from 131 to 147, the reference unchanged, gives 0.86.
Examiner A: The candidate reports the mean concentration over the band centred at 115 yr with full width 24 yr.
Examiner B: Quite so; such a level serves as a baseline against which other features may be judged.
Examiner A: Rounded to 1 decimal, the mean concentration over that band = 17.8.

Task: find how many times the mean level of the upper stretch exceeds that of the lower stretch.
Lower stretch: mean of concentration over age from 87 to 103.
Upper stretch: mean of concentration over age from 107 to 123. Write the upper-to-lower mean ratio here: 1.19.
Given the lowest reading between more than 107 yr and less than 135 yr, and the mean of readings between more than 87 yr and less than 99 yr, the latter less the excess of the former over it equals 17.9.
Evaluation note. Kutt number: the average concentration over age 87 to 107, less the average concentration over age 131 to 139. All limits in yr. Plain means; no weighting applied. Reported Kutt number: -3.4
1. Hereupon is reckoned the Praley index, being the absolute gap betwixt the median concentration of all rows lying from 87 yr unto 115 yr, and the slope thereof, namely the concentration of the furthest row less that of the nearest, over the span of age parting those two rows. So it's 17.0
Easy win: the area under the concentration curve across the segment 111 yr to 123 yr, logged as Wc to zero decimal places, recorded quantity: 220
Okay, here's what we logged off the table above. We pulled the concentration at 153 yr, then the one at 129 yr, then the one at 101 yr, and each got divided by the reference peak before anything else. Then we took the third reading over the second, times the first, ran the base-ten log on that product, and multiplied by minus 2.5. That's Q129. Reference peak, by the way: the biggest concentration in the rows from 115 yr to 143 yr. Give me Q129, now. 1.0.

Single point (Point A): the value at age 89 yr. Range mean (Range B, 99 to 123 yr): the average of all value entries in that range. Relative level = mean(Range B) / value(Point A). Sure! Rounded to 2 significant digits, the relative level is 0.89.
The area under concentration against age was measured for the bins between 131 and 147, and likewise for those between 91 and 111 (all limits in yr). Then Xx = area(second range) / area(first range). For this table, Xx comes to 1.0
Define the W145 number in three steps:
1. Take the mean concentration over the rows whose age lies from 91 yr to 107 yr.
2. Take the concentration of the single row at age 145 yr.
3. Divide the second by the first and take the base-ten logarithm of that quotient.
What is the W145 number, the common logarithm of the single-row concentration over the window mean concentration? 0.10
